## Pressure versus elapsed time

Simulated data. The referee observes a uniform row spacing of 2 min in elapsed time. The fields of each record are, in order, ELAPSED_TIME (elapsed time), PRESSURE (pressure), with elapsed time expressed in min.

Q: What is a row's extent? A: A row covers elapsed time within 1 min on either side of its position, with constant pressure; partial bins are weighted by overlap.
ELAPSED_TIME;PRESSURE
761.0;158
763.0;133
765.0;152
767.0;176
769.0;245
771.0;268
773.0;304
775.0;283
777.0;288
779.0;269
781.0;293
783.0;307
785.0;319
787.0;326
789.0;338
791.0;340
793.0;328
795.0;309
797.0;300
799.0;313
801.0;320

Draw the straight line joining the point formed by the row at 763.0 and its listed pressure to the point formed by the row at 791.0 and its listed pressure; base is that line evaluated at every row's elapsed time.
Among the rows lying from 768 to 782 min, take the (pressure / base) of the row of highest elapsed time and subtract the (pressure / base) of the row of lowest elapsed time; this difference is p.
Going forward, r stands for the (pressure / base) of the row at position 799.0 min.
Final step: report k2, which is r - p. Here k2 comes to 1.06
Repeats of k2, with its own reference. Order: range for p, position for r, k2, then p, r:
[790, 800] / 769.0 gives 1.60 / -0.22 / 1.4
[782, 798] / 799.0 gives 1.10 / -0.31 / 0.8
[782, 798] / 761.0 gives 1.65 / -0.31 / 1.3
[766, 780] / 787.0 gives 1.06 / -0.01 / 1.1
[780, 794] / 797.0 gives 0.96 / -0.18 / 0.8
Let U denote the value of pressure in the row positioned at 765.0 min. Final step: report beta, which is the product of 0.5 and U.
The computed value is 76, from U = 152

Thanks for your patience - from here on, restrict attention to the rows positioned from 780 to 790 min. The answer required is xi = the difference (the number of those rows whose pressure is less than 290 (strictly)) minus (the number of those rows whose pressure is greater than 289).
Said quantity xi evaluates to -5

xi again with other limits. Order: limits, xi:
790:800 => -5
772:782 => 1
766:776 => 3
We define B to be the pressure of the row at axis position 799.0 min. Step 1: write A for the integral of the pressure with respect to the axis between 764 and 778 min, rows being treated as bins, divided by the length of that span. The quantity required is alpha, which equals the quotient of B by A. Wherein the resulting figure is 1.3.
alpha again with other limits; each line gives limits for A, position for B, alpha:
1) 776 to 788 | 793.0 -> 1.1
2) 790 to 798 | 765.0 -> 0.5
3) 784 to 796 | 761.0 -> 0.5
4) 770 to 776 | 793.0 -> 1.2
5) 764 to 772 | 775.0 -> 1.3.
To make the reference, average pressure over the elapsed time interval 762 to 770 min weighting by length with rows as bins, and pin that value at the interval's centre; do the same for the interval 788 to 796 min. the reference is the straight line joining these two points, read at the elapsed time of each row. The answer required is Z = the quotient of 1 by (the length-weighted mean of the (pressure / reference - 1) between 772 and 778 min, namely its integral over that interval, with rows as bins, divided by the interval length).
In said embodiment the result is 4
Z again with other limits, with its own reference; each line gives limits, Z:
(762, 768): -10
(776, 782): 8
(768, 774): 3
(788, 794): 25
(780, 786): 9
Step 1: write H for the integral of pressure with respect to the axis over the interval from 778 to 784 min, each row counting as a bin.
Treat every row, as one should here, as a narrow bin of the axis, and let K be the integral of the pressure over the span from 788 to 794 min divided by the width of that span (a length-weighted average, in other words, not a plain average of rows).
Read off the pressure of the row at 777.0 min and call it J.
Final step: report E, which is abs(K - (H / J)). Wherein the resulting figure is 329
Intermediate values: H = 1738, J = 288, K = 335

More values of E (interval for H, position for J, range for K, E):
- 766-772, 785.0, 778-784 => 285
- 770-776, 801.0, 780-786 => 301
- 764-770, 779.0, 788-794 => 331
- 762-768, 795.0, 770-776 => 282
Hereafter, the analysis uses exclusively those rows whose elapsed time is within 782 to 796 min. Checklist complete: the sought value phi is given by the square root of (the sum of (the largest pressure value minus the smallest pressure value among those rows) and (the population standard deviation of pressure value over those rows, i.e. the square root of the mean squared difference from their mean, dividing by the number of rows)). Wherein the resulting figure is 6.7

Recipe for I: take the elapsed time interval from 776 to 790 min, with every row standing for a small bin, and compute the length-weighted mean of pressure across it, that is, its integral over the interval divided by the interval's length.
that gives 306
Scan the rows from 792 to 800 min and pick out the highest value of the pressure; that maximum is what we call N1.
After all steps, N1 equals 328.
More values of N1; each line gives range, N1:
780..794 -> 340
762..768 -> 176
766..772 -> 268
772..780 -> 304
